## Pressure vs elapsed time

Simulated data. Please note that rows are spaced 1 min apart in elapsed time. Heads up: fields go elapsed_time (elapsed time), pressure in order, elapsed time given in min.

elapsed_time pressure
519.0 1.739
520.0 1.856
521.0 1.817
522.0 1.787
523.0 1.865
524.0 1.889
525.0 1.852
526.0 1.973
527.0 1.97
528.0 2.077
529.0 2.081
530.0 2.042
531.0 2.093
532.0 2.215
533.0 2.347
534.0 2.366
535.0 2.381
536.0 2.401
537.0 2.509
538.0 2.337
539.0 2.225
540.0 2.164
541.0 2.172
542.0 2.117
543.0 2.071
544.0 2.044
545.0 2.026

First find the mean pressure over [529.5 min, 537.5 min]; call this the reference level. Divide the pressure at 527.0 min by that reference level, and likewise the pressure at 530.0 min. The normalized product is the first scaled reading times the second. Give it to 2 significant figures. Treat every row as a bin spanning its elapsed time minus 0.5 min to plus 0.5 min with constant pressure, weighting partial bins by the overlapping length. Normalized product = 0.76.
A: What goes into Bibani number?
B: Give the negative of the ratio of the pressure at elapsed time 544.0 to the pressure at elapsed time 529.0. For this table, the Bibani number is -0.98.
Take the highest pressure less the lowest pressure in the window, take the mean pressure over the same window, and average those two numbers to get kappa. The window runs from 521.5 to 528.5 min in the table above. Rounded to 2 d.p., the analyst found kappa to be 1.10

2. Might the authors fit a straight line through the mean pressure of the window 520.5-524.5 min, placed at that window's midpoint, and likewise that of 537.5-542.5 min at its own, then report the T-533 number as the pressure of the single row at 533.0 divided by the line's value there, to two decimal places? 1.14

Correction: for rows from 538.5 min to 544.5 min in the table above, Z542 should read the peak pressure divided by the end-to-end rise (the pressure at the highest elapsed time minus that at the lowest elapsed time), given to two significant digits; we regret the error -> -12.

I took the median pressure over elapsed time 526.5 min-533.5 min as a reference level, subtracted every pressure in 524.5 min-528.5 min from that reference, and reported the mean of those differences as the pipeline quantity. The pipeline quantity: 0.1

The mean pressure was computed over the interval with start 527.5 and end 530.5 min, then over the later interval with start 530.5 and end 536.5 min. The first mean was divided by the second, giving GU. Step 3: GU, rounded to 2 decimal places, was 0.90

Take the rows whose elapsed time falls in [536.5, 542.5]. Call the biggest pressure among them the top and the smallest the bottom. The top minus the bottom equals 0.39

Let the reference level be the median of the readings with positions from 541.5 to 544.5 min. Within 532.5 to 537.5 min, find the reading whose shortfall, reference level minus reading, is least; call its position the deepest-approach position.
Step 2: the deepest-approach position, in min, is 537.0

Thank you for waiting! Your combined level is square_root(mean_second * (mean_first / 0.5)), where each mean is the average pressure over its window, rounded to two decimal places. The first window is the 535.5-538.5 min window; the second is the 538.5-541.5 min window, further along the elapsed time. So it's 3.25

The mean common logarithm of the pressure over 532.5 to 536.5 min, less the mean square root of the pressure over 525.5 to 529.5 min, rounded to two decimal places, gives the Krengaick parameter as -1.05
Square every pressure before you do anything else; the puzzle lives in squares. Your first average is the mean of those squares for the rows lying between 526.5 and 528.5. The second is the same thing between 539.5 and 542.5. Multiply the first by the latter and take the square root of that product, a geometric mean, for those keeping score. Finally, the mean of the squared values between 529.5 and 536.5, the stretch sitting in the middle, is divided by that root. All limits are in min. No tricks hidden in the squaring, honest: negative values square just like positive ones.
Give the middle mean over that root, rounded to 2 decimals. 1.18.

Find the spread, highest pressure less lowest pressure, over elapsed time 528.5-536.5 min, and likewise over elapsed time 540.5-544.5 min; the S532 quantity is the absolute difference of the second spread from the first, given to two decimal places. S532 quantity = 0.23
